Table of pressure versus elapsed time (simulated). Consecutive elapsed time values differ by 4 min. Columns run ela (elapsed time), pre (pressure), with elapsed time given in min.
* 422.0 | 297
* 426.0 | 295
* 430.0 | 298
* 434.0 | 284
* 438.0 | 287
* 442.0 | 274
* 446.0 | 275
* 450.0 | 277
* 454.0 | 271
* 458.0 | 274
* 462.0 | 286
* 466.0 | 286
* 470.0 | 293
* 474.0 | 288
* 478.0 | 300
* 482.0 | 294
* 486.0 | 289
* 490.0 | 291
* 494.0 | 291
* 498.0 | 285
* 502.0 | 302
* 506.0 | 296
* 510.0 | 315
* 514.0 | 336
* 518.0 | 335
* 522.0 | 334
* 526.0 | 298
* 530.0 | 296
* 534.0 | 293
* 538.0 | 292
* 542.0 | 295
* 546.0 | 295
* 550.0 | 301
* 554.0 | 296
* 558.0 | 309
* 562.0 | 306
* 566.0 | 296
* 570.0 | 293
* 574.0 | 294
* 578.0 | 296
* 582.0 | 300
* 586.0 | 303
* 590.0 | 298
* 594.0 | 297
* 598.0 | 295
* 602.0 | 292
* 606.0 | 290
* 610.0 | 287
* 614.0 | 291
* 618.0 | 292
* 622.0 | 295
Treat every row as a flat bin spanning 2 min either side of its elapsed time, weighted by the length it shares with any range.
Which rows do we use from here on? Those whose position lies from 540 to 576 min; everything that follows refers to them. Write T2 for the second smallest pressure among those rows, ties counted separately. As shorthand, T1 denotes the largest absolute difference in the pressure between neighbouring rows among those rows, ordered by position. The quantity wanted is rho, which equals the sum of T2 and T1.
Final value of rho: 307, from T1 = 13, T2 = 294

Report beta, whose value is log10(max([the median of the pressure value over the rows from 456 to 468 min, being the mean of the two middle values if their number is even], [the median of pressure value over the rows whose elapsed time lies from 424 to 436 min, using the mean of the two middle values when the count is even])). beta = 2.47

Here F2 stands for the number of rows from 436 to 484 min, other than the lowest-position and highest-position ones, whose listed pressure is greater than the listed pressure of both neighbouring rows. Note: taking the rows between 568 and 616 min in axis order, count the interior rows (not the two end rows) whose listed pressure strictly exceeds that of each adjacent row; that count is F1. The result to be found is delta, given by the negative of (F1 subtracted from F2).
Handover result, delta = -2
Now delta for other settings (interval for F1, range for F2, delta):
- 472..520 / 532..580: 1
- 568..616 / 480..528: -1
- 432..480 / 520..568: 1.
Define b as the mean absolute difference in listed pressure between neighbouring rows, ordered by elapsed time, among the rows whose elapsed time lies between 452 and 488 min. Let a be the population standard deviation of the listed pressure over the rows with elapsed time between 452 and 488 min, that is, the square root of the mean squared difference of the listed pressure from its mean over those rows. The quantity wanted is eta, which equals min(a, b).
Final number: 6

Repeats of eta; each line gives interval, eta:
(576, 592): 3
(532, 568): 5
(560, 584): 4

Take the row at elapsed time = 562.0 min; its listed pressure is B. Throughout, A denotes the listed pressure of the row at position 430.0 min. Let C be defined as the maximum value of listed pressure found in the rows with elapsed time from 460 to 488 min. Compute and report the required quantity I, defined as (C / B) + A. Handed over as 299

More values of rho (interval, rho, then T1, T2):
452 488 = 286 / 12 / 274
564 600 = 299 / 5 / 294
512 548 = 329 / 36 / 293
